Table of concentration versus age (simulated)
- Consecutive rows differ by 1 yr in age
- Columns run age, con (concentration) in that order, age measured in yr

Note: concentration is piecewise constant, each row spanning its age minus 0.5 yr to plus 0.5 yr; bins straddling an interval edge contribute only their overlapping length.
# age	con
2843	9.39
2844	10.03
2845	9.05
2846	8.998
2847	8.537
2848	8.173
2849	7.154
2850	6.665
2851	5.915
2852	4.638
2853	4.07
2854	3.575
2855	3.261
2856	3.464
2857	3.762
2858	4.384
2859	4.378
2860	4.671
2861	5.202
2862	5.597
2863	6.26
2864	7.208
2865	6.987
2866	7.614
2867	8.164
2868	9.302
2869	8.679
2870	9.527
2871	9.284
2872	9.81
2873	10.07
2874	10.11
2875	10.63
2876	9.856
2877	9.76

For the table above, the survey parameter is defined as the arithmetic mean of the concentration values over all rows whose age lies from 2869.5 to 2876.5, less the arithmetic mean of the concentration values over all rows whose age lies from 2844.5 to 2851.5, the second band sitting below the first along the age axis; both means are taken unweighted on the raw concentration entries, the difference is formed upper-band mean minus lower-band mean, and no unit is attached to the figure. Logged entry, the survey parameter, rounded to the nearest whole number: 2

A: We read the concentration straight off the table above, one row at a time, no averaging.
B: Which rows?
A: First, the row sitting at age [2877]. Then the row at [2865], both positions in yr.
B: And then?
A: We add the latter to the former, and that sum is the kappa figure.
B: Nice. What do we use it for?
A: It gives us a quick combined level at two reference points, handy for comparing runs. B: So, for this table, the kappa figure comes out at 17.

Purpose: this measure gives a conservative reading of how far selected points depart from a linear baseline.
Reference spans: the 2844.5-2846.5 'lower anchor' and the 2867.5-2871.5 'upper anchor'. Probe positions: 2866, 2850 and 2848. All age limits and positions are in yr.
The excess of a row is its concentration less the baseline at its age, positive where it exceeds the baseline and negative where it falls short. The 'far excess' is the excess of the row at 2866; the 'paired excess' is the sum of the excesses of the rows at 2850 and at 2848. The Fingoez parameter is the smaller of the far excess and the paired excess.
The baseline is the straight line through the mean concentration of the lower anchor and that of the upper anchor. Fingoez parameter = -3.3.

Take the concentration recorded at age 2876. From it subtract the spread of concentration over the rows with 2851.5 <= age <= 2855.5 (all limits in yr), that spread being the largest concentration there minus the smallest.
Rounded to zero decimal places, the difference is 8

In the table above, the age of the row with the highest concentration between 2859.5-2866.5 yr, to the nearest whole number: 2866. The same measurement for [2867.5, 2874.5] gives 2874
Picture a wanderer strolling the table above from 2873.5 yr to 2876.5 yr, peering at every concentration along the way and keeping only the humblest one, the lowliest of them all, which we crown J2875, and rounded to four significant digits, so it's 9.856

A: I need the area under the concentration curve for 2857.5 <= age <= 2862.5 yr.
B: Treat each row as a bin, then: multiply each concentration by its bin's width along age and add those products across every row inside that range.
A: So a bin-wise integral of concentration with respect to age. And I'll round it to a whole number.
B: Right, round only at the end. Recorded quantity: 24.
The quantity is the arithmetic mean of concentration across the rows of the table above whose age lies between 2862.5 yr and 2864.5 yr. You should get 6.7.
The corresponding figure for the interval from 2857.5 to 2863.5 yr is 5.1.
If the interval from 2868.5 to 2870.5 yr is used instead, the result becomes 9.1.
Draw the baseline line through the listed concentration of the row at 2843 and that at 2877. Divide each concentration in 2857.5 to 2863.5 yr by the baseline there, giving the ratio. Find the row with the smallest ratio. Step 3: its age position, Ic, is 2859 yr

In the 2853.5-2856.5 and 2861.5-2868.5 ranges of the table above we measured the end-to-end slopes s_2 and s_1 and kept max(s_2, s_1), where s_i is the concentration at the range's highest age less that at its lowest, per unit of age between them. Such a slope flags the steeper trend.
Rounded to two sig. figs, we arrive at 0.62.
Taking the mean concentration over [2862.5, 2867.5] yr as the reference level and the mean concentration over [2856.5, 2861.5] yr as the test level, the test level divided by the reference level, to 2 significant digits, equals 0.62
